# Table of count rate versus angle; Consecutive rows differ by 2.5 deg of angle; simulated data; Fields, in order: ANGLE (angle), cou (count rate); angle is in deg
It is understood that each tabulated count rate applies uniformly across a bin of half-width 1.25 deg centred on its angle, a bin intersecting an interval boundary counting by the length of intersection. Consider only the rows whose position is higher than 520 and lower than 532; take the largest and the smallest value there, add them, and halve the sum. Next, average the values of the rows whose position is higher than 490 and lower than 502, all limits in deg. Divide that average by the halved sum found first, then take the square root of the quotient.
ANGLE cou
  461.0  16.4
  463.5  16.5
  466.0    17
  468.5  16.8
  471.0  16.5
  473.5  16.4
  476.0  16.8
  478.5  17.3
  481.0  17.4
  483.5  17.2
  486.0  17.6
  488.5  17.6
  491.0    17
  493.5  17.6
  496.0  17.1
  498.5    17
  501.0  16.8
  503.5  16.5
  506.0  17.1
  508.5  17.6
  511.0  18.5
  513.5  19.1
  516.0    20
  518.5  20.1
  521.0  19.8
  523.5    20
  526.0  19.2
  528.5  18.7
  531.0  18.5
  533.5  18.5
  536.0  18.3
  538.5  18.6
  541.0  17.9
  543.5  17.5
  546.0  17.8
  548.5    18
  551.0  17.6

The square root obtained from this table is 0.943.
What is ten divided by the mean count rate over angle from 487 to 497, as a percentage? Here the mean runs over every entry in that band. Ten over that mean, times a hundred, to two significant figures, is 58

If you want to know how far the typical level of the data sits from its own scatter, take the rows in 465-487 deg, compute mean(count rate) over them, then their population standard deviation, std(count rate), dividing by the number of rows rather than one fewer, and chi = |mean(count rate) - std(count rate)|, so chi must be 16.6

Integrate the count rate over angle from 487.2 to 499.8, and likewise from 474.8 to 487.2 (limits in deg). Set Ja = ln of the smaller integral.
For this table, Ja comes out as 5.37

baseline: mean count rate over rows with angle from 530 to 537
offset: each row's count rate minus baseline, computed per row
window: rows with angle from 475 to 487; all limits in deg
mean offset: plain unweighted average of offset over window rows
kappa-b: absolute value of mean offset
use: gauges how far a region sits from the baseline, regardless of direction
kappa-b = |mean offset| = 1.2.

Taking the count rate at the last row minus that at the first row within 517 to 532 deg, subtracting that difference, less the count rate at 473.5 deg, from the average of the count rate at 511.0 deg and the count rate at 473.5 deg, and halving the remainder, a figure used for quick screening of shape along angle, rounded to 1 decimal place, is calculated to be 17.7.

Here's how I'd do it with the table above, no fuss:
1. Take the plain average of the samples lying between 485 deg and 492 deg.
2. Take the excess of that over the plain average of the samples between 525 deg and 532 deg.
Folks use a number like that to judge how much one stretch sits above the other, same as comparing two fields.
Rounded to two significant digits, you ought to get -1.4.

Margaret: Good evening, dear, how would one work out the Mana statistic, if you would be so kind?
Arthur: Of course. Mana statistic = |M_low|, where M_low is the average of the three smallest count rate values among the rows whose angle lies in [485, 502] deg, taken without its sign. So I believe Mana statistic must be 16.9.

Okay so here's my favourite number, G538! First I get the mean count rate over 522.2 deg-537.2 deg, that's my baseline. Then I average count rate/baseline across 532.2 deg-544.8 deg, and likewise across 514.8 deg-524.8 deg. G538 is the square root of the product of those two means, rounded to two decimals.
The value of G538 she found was 1.01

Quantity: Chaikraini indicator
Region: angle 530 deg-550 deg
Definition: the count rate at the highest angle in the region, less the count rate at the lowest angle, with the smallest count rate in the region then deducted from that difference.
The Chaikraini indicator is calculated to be -18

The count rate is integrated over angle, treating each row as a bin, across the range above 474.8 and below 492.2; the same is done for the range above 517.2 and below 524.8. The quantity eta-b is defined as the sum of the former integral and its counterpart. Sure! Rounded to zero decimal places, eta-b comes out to 452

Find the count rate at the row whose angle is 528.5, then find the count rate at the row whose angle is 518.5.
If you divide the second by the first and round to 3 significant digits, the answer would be 1.07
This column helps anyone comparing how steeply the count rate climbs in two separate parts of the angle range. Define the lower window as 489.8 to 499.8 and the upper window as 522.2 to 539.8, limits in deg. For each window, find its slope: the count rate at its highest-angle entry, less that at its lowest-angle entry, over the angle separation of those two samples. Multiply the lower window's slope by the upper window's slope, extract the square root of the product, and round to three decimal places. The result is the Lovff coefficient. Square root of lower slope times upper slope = 0.000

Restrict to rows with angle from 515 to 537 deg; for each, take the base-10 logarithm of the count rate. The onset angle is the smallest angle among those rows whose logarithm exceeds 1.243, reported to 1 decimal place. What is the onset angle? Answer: 516.0 deg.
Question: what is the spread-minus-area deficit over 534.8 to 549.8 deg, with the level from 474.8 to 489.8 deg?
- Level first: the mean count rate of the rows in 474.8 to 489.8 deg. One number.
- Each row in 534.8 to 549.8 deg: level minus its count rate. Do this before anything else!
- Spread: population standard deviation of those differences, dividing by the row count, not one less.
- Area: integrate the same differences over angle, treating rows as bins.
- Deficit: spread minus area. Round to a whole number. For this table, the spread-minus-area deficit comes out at 11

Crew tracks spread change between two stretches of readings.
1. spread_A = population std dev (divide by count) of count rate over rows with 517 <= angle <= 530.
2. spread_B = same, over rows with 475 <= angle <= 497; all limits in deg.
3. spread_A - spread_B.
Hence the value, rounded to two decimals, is 0.26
